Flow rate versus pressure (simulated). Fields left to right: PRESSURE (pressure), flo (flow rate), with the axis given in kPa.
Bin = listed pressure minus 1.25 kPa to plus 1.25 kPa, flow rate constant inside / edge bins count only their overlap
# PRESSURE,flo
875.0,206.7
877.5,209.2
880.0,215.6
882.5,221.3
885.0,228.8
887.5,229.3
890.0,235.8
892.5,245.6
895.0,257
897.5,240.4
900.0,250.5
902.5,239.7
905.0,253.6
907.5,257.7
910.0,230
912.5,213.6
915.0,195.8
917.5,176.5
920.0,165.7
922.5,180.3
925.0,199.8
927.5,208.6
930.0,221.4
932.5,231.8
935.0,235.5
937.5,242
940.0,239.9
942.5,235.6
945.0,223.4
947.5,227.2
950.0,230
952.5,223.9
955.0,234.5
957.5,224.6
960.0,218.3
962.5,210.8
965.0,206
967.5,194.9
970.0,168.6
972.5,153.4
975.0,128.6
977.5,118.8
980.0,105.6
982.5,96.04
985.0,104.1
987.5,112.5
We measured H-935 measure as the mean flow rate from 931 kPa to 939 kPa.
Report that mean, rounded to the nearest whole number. 236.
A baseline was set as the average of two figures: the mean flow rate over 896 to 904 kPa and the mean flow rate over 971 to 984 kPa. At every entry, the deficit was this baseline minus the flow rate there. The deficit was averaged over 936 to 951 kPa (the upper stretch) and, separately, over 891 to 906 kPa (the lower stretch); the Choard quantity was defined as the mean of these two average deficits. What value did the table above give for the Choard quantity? -58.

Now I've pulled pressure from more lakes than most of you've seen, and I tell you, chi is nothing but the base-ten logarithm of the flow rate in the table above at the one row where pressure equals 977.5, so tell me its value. 2.07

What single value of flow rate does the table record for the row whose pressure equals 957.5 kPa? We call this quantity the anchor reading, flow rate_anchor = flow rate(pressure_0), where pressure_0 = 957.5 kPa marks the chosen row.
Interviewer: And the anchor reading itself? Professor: 224.6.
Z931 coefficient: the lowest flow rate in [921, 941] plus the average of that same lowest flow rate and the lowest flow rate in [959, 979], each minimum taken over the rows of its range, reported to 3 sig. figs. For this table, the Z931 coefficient 330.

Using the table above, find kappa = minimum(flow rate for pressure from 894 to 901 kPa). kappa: 240.4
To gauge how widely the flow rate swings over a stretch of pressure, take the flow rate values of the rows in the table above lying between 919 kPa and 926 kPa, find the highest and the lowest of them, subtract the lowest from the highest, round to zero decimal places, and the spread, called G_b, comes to 34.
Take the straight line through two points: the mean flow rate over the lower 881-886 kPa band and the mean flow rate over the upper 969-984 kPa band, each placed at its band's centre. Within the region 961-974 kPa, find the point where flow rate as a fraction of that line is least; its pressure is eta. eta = 972.5 kPa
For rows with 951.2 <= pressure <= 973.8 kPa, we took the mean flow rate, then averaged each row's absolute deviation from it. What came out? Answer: 21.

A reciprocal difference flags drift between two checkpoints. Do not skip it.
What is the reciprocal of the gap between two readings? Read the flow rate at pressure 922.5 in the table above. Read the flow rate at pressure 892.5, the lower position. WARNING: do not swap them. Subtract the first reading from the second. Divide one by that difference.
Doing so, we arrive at 0.015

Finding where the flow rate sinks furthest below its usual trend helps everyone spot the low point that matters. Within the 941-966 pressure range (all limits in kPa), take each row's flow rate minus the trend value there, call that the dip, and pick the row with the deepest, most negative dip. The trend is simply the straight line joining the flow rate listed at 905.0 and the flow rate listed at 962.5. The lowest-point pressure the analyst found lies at 965.0 kPa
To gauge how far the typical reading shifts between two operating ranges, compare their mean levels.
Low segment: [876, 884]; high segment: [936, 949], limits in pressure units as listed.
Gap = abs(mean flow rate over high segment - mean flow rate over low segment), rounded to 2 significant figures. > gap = 18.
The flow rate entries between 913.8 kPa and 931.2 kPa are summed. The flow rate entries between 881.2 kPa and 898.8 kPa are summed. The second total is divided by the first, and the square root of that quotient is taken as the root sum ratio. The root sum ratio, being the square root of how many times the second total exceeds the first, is 1.11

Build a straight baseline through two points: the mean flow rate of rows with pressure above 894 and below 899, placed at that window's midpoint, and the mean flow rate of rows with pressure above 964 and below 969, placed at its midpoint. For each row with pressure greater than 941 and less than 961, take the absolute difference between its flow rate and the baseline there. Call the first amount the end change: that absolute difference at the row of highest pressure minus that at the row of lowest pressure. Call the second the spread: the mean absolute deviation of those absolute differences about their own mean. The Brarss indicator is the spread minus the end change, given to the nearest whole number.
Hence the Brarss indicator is 9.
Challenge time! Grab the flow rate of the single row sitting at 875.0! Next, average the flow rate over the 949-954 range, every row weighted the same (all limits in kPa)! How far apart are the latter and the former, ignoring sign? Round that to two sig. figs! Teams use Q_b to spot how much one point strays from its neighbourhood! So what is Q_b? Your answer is 20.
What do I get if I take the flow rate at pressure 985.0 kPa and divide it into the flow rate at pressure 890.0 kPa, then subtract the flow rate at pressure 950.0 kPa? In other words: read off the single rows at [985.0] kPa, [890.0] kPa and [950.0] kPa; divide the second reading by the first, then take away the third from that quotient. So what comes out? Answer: -228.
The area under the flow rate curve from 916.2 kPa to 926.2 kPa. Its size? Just 1806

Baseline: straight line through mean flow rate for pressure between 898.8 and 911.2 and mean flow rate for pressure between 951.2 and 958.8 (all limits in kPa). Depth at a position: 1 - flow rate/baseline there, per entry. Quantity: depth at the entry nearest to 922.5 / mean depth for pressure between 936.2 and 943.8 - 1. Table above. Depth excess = -11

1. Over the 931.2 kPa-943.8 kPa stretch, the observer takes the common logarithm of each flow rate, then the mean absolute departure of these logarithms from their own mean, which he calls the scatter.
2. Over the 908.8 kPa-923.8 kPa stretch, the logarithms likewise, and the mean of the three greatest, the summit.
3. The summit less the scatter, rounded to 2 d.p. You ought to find 2.32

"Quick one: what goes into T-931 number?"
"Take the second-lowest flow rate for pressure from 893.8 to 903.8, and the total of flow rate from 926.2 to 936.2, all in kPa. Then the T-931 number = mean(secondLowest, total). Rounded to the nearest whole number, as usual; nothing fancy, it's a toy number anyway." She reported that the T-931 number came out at 569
